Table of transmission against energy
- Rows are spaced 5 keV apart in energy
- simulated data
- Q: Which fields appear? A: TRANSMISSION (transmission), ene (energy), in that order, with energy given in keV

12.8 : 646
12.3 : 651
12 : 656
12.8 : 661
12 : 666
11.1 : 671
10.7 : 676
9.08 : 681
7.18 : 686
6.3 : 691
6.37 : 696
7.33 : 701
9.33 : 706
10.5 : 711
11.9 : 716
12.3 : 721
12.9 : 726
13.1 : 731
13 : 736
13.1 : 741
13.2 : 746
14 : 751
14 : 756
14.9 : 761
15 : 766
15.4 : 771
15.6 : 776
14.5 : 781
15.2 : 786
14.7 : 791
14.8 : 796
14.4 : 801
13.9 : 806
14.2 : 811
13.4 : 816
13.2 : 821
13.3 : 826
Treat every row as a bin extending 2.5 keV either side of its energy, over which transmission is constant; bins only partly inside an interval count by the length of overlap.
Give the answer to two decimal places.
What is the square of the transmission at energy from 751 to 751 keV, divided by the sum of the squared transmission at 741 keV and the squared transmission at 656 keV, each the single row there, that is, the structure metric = 0.62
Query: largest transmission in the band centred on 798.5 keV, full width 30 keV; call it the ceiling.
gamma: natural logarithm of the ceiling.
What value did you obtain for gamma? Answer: 2.72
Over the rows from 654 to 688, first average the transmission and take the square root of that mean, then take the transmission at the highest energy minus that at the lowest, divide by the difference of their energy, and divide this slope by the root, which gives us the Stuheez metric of -0.049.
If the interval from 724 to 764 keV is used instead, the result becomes 0.016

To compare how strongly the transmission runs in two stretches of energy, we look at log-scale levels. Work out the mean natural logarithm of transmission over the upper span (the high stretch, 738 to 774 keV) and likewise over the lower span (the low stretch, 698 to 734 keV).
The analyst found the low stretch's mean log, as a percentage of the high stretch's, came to 90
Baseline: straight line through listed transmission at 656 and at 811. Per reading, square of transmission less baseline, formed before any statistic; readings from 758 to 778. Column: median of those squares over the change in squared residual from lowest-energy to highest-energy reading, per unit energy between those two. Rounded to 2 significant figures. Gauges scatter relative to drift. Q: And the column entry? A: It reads 24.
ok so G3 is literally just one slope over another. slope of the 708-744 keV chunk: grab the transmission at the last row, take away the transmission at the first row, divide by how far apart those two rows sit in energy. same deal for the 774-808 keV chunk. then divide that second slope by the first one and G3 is -0.65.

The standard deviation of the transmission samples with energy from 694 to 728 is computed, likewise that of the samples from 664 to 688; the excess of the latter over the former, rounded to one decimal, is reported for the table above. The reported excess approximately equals -0.6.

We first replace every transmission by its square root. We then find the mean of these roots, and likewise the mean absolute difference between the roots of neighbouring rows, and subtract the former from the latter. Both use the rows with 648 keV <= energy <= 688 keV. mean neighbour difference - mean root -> -3.1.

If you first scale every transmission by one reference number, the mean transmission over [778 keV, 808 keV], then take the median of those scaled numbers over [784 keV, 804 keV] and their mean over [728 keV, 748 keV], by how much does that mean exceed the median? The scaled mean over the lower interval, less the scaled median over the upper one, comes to -0.11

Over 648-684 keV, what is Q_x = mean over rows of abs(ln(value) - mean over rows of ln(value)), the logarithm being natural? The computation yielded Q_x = 0.088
